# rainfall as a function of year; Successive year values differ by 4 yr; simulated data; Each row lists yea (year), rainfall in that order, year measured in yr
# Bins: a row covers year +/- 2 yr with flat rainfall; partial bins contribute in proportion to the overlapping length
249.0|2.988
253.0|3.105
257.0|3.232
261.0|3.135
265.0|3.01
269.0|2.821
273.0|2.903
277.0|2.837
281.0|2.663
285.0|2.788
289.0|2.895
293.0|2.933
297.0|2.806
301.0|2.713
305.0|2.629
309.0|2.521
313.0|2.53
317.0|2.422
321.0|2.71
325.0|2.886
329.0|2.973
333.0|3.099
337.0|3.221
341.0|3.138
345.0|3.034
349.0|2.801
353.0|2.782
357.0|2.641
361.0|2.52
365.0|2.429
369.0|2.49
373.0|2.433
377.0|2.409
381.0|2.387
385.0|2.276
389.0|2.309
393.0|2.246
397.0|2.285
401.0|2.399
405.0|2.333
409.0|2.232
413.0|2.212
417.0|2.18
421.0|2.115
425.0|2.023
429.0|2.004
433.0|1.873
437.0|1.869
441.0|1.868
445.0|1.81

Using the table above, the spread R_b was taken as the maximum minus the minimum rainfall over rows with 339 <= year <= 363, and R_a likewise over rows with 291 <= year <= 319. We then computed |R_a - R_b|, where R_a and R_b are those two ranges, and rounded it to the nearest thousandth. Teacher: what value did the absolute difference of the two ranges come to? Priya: 0.107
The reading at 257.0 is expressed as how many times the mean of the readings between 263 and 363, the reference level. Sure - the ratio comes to 1.15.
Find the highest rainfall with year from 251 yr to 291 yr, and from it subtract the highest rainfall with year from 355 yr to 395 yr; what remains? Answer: 0.59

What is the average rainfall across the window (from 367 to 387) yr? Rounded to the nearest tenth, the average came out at 2.4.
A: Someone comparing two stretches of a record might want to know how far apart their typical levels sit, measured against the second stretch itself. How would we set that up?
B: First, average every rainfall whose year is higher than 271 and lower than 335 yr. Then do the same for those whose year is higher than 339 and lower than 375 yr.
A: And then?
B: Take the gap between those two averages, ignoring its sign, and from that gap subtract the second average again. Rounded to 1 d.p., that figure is -2.6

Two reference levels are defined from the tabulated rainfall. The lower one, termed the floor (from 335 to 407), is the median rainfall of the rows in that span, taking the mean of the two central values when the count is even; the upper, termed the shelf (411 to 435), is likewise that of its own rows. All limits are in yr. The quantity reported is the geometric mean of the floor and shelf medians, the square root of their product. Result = 2.24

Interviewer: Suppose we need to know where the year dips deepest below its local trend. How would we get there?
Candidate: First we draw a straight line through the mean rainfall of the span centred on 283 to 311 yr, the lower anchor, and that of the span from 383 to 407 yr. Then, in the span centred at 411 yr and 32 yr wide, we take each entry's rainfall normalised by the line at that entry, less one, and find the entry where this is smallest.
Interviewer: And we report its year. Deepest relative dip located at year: 425.0 yr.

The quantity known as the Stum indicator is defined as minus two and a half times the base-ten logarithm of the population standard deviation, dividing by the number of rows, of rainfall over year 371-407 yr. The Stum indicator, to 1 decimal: 3.0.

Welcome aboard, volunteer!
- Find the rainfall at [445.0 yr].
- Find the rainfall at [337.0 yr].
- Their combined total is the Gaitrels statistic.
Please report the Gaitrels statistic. 5.03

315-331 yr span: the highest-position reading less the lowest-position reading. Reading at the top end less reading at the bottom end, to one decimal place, 0.6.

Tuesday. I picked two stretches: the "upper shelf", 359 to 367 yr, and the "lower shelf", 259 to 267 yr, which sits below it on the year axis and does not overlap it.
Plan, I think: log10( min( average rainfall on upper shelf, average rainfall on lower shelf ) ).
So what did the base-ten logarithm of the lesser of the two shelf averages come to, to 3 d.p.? 0.393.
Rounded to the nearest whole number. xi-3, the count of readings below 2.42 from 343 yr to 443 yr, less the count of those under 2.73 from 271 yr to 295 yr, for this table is 16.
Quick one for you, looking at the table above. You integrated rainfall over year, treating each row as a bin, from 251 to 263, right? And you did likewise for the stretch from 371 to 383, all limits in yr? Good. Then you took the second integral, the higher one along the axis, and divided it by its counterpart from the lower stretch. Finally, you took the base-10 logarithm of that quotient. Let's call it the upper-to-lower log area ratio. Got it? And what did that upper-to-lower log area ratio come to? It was -0.117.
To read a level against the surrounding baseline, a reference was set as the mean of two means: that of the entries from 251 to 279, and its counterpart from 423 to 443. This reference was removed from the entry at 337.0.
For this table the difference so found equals 0.75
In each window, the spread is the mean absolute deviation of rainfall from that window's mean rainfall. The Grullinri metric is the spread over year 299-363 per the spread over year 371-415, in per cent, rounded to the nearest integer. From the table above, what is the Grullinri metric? 311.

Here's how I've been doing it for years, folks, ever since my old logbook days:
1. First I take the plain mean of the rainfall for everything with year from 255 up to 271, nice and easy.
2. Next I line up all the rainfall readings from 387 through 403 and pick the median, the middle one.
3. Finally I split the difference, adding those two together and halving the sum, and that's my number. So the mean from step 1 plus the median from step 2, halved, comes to 2.67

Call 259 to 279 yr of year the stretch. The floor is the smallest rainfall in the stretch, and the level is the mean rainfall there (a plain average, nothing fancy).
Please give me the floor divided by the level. 0.959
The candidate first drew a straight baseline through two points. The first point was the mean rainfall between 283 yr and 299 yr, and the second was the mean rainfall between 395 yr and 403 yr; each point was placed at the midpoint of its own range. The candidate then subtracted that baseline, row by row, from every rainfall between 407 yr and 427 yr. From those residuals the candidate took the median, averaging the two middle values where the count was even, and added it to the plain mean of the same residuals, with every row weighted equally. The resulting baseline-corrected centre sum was -0.18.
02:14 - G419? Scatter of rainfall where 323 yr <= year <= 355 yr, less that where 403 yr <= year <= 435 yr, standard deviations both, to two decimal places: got 0.01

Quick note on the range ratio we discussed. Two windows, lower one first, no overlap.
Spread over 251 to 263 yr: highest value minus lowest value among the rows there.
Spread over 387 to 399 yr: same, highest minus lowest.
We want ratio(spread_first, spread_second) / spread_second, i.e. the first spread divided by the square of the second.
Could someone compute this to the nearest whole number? 32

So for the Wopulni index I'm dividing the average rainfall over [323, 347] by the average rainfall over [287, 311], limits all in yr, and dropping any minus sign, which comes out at 1.11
